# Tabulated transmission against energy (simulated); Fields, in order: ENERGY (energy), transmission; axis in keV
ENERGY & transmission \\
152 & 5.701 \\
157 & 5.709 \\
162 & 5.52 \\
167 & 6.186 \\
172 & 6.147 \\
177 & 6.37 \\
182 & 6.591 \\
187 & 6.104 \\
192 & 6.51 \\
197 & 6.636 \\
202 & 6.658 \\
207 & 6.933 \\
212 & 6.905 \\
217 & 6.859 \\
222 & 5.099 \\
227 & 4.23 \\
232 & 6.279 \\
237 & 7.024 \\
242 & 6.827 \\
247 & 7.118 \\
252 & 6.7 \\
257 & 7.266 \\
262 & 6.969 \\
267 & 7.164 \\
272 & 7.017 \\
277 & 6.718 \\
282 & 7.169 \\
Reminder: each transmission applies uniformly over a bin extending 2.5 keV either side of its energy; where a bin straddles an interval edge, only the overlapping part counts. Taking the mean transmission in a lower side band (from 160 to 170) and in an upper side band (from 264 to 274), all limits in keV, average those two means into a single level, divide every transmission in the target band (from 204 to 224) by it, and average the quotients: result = 1.00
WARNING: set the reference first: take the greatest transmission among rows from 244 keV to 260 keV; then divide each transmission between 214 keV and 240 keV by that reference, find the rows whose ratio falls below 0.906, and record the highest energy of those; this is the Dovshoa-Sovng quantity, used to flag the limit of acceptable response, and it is 232 keV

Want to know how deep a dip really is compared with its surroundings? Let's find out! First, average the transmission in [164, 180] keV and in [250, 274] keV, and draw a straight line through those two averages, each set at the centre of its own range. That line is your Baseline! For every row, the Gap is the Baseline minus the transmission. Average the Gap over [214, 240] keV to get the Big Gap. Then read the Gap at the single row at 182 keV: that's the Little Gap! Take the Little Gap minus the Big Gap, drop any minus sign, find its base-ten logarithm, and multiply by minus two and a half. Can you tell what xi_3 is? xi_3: -0.1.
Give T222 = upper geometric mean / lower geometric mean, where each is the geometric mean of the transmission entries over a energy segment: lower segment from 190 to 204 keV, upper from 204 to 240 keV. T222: 0.92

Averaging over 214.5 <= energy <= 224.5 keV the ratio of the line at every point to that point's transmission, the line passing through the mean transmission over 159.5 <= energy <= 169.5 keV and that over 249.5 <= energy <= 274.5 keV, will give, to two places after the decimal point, 1.11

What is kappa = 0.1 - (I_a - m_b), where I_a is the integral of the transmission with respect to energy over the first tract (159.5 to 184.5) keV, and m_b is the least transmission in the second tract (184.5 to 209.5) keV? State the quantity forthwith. -148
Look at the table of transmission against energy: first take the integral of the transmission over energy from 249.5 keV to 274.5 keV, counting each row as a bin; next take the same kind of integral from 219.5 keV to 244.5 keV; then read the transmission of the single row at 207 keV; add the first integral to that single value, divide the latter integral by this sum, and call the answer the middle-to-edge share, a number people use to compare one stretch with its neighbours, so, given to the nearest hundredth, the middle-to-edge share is 0.81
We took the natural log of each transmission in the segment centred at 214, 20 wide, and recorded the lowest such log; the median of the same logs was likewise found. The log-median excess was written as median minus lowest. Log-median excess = 0.30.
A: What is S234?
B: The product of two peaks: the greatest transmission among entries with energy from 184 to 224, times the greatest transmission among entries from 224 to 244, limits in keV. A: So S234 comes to 48.7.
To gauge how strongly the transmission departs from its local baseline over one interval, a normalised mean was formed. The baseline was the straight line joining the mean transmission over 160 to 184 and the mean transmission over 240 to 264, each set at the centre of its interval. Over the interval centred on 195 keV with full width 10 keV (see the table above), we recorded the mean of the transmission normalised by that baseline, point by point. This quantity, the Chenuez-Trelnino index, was 1.03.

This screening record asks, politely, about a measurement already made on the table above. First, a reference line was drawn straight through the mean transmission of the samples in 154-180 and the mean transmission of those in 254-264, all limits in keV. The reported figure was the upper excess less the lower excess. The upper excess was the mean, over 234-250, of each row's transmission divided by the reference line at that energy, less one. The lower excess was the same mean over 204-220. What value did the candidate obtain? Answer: -0.04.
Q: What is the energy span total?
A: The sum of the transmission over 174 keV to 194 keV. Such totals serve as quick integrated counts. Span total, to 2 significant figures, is 26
